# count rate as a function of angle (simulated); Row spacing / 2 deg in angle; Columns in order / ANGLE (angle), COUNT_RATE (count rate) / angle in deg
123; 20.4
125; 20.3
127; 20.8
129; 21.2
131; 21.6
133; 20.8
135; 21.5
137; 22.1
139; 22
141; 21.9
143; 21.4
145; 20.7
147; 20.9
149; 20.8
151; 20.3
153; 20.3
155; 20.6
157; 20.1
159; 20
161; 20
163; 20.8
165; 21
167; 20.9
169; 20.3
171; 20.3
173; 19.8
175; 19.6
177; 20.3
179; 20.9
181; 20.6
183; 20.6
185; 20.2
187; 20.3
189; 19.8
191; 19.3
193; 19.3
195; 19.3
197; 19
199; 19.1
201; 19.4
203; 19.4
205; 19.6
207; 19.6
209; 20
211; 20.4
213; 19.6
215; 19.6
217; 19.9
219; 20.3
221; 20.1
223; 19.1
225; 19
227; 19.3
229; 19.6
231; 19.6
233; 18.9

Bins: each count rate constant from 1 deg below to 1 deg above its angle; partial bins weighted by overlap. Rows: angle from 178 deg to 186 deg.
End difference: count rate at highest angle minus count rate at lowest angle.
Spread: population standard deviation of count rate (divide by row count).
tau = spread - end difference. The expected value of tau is 0.95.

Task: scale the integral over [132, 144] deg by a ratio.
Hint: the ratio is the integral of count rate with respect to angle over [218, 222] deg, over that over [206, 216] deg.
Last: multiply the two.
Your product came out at 106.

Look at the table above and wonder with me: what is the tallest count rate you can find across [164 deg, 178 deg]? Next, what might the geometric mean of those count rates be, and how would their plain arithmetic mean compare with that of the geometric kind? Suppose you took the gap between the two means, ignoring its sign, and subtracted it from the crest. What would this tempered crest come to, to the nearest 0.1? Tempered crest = 21.0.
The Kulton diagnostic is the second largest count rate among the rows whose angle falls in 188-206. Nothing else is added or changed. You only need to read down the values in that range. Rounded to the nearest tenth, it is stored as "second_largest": 19.6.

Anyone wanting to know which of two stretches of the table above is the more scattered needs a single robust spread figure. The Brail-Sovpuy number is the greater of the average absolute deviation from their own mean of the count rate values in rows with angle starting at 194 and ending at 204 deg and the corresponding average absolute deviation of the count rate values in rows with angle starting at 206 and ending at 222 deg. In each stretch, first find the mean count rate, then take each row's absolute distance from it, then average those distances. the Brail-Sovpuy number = 0.26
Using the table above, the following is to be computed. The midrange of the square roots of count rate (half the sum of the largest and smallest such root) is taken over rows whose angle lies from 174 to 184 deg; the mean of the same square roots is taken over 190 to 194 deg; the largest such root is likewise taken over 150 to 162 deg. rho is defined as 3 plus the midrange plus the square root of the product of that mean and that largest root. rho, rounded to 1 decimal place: 12.0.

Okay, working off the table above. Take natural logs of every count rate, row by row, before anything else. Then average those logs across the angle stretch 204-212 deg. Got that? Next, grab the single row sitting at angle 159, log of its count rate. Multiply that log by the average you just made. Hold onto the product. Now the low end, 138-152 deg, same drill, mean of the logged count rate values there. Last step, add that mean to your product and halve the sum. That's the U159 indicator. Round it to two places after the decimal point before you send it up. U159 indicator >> 6.00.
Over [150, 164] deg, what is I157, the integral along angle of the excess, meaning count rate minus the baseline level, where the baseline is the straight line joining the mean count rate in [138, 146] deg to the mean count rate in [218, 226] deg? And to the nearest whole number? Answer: -12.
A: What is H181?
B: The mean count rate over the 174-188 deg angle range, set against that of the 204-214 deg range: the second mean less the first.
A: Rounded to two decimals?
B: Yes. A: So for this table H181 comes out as -0.52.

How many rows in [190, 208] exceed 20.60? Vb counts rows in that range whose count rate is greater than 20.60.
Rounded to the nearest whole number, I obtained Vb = 0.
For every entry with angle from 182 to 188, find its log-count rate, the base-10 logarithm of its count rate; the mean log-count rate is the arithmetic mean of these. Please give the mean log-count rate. 1.31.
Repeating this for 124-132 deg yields 1.32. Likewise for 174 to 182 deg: 1.31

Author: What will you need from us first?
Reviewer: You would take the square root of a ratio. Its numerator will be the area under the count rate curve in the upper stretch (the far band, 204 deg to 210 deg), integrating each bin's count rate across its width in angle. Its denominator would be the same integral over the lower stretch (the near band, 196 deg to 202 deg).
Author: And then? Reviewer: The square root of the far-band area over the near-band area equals 1.01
